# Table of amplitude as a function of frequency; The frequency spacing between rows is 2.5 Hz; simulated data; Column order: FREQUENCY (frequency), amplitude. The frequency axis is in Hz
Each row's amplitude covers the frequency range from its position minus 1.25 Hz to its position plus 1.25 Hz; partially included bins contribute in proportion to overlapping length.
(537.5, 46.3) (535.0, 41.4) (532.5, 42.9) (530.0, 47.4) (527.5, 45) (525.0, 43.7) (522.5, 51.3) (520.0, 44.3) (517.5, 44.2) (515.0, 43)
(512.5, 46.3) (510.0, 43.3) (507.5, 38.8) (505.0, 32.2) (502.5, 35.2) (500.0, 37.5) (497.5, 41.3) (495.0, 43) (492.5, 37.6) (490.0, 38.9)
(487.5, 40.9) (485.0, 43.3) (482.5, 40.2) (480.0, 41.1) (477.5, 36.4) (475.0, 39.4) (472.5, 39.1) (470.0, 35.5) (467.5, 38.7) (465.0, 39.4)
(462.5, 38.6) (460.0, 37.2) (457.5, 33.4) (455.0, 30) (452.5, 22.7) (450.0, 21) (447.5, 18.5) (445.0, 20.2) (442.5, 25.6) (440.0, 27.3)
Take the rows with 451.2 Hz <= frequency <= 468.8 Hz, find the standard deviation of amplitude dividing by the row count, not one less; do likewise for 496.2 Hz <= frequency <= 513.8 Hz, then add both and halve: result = 5.1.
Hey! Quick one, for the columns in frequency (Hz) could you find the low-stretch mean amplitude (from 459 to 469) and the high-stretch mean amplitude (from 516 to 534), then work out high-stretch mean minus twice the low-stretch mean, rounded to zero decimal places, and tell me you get -31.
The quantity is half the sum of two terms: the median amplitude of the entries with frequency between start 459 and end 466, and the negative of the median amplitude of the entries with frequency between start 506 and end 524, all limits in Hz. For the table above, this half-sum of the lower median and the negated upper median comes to -2.8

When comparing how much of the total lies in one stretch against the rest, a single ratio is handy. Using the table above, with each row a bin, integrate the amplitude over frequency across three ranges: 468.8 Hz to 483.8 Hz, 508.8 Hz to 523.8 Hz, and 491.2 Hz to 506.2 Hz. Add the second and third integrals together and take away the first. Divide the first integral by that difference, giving 0.87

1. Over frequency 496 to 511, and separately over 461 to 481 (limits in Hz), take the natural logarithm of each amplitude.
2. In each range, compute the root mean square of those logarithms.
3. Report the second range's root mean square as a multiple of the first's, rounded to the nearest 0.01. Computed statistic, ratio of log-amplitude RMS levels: 1.00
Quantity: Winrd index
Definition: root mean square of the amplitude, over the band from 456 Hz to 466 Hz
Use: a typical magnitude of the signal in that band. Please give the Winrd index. 37.2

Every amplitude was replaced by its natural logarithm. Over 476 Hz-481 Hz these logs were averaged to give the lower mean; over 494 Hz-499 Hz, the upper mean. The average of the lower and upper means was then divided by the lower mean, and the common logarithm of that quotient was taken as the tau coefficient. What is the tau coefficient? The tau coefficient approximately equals 0.005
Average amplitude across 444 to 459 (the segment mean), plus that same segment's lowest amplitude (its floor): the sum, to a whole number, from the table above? 43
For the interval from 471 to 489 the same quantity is 76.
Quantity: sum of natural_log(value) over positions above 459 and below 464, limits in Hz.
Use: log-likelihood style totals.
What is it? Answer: 7.27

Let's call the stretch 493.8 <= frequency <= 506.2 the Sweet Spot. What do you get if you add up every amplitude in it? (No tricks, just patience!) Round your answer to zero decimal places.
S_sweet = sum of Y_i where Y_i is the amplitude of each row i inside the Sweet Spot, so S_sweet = 189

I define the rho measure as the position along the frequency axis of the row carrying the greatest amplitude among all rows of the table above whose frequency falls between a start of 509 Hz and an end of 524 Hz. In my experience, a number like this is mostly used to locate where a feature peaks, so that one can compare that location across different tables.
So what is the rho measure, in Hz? 522.5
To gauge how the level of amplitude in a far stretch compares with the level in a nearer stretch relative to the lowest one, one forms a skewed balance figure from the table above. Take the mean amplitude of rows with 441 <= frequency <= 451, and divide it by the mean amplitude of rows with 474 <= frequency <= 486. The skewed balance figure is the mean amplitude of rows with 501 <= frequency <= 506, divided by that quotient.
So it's 63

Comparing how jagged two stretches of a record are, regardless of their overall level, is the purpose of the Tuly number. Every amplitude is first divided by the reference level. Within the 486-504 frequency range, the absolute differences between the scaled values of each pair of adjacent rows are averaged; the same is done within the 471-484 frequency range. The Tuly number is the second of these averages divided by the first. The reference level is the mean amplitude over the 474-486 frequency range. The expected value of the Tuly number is 0.81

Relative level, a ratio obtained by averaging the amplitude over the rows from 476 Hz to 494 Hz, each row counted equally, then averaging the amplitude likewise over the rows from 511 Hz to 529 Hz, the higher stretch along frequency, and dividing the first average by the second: 0.88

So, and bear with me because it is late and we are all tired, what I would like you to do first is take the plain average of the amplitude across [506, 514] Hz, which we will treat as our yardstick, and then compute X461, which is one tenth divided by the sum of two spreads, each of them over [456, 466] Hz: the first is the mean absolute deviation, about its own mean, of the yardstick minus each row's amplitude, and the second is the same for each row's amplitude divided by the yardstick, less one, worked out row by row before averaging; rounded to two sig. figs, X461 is 0.052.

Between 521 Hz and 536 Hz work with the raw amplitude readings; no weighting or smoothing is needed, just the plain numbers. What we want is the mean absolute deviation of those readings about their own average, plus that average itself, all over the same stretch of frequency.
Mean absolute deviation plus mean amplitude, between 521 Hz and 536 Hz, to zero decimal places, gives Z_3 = 48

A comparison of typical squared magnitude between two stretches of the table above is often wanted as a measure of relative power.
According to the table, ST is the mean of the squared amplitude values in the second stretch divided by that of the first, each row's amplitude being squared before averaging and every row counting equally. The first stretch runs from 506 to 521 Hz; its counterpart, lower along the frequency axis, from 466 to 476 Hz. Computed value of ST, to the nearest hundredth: 0.78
